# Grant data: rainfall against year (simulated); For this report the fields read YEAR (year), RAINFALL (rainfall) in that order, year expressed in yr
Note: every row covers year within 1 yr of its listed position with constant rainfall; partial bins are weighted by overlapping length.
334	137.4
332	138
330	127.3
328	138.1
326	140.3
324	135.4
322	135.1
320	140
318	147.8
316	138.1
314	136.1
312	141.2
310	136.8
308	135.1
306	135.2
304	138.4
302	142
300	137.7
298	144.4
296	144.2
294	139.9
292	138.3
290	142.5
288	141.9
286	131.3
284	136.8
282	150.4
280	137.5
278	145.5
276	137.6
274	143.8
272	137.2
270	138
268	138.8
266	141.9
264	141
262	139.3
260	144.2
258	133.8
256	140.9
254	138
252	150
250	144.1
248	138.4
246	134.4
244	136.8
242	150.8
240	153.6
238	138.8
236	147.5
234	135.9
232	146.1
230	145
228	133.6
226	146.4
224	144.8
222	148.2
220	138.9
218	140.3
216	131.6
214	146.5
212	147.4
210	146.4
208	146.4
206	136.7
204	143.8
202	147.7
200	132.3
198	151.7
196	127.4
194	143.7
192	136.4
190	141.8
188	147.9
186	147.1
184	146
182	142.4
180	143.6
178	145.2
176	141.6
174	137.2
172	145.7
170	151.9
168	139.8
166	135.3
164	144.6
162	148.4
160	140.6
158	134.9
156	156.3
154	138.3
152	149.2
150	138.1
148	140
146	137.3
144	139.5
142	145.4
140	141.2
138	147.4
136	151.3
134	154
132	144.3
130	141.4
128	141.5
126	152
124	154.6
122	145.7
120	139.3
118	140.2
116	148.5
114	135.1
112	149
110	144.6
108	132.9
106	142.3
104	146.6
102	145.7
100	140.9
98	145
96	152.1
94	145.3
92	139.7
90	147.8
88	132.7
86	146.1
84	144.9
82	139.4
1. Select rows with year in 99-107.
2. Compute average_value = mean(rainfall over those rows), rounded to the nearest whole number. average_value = 144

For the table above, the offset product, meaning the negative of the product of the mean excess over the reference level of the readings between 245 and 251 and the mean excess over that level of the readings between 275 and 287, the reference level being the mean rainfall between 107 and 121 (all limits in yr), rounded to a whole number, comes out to -4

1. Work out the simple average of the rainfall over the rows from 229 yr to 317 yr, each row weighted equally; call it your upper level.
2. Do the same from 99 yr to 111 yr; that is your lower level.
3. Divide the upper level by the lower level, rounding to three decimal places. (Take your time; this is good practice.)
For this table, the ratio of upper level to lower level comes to 0.989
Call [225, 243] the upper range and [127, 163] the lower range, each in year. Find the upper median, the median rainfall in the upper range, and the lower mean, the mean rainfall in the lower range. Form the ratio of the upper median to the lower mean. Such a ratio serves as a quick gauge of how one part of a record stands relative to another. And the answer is 1.016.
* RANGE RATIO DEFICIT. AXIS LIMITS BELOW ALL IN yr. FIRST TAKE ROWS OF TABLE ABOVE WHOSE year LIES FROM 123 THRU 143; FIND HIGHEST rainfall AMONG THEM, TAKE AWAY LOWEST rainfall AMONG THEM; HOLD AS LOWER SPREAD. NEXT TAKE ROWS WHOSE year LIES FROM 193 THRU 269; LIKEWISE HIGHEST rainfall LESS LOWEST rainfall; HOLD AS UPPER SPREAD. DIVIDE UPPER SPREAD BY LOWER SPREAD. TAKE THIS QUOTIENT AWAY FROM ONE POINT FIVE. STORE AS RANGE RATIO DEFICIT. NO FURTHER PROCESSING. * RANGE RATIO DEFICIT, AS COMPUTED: -0.5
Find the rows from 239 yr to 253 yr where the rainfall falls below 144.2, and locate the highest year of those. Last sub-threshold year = 250 yr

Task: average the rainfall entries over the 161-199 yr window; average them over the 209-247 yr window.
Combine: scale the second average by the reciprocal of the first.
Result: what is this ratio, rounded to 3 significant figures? 0.998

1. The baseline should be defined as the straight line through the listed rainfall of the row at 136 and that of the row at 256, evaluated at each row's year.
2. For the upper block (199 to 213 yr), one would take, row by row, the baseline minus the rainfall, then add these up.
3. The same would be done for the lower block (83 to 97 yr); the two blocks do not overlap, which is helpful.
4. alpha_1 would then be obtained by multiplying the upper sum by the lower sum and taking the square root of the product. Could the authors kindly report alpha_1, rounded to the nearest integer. 35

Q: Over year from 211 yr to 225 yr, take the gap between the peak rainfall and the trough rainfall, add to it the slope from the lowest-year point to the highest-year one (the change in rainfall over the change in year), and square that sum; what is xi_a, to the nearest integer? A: 268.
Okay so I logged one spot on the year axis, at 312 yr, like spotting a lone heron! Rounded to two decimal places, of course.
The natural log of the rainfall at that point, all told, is 4.95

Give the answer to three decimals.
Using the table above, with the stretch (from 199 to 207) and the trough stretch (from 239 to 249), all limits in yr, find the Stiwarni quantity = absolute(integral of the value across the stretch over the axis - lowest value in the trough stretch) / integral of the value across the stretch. 0.880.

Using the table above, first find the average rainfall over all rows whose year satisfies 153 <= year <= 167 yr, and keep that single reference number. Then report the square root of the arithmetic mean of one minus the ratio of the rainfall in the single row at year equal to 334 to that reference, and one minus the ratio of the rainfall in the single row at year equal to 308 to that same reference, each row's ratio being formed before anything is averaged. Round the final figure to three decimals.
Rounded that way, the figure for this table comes 0.211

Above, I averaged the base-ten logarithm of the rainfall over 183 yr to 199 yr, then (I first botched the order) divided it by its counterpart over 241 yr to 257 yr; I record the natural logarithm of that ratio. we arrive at 0.0014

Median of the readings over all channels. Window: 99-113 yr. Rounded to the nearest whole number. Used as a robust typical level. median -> 145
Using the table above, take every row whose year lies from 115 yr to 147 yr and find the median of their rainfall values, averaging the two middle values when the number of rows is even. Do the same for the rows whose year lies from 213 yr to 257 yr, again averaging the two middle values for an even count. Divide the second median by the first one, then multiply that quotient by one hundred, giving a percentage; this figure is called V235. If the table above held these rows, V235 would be 98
